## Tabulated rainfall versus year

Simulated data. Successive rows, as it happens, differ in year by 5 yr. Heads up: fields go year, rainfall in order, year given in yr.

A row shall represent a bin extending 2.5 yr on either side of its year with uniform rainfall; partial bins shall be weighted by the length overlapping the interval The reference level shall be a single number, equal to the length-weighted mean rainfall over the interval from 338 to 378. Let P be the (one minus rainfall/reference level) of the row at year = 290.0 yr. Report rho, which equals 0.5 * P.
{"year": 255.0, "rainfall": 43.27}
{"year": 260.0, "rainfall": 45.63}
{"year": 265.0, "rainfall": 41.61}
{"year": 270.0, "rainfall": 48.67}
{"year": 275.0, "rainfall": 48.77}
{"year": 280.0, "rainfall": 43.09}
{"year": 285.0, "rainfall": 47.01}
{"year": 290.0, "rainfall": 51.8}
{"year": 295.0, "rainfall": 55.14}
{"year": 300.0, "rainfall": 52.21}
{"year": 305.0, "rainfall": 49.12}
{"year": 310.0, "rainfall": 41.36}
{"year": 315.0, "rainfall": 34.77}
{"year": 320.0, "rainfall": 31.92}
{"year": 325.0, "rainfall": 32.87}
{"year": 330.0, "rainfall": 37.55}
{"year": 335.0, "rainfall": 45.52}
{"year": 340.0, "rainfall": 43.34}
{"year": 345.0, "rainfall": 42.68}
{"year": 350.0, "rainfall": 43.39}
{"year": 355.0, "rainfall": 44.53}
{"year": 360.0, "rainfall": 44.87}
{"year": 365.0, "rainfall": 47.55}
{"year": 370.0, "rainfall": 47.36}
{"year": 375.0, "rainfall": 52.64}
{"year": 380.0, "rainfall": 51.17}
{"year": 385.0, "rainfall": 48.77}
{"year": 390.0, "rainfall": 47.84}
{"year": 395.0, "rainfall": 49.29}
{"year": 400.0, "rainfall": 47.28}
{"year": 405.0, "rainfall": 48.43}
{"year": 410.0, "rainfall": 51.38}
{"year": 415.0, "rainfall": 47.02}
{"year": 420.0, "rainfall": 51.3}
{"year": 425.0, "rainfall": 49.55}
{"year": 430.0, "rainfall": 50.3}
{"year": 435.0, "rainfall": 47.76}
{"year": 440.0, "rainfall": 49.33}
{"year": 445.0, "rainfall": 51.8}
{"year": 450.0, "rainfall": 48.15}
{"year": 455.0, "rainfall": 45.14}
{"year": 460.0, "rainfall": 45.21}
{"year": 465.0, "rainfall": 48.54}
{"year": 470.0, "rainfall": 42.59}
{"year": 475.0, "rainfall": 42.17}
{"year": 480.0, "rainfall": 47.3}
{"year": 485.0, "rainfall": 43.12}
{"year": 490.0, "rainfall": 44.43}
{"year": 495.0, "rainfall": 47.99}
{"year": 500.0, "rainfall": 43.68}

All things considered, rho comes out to -0.06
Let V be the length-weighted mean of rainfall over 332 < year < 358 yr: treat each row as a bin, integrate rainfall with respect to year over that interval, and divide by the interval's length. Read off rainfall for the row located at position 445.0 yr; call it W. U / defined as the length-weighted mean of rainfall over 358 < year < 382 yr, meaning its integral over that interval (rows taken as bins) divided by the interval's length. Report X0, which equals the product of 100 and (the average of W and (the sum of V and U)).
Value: 7217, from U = 48.7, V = 44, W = 51.8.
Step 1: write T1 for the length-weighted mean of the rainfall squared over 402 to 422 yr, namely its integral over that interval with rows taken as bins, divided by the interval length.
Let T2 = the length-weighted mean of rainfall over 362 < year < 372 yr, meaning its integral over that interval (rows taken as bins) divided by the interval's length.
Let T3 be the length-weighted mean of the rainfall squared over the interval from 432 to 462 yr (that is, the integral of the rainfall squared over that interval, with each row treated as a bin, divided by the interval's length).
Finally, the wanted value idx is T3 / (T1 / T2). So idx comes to 44.6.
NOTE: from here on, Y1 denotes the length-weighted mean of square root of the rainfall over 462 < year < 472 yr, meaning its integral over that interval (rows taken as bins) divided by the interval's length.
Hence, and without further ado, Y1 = 6.76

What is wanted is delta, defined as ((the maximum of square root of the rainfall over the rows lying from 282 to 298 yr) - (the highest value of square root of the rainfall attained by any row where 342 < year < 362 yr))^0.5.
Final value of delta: 0.85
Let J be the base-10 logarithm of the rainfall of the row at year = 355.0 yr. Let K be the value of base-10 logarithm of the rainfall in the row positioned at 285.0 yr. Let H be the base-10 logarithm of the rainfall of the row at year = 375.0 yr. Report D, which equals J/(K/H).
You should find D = 1.70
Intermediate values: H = 1.72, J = 1.65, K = 1.67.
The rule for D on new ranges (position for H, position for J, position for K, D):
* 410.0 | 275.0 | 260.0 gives 1.74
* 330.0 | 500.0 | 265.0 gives 1.60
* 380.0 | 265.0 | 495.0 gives 1.65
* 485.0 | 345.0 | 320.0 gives 1.77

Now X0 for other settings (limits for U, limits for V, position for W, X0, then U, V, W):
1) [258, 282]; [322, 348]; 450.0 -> 6702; 45.6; 40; 48.15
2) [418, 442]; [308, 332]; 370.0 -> 6626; 49.6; 36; 47.36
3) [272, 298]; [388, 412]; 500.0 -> 7085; 49.2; 49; 43.68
